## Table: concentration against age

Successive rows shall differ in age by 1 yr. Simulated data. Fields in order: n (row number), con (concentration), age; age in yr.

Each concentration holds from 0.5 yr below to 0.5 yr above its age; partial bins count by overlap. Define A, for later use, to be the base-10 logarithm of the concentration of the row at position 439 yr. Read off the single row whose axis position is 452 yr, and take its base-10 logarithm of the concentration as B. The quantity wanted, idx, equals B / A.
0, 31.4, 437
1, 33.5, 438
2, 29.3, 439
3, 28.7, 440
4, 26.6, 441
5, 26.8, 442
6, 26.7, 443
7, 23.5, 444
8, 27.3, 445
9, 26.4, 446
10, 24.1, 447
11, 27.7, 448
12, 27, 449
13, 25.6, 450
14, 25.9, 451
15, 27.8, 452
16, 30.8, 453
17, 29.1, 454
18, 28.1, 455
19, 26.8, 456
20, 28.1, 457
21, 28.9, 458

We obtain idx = 0.98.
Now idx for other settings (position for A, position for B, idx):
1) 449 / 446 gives 0.99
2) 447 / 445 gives 1.04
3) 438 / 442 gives 0.94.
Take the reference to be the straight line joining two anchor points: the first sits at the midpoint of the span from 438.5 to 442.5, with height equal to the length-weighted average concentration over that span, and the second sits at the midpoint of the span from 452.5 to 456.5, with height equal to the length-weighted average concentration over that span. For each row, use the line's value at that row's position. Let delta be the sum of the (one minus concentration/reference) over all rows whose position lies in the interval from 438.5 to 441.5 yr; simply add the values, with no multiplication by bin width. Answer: -0.04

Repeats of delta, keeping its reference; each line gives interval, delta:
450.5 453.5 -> 0.04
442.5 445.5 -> 0.24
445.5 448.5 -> 0.23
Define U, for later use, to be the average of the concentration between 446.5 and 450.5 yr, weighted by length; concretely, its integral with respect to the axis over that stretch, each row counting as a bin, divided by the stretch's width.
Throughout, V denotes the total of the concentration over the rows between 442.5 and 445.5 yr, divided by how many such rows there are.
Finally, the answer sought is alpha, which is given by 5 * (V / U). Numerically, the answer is 4.9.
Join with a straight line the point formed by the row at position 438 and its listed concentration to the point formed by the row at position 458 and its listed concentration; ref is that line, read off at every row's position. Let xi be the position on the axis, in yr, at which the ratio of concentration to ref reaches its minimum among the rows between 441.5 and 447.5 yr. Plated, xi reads 444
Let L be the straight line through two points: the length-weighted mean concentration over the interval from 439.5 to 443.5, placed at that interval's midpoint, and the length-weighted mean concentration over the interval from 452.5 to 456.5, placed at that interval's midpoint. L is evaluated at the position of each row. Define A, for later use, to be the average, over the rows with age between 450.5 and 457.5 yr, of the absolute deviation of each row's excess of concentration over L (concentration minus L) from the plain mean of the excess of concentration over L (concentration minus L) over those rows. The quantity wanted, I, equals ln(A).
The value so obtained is 0.1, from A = 1.10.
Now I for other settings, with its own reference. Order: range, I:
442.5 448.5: 0.4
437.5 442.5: 0.7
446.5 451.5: 0.1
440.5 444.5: 0.3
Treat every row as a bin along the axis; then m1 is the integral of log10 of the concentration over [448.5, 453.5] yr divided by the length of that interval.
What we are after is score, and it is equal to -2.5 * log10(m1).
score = -0.39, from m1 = 1.44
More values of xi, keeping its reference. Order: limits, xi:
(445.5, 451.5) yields 447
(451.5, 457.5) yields 456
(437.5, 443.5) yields 441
